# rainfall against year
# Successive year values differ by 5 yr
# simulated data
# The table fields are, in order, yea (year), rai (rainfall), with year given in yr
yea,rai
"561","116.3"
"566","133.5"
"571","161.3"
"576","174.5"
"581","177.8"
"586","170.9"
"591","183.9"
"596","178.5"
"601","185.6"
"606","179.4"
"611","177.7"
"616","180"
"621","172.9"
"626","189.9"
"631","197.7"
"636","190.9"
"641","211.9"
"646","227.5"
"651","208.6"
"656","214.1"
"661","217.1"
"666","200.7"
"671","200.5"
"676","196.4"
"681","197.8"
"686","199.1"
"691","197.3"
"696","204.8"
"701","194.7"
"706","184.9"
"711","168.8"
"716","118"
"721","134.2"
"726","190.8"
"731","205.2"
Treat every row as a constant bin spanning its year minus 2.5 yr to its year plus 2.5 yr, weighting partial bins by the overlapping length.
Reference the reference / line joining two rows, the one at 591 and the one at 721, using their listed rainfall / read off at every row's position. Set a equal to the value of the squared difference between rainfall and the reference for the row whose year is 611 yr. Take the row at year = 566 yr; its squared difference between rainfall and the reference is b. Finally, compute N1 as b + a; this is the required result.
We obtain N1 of 3597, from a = 2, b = 3595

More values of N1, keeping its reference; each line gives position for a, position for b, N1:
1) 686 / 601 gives 2685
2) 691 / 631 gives 3512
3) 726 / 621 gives 3424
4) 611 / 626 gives 378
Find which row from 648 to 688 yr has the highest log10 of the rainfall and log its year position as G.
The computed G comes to 661 yr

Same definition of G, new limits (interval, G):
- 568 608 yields 601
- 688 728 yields 696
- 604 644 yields 641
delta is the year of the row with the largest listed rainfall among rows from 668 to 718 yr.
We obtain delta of 696 yr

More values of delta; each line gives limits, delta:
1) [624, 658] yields 646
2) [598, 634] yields 631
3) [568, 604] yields 601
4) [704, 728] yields 726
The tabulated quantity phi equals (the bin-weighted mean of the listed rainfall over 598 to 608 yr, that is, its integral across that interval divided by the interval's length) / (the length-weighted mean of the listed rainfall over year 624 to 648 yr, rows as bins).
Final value 0.90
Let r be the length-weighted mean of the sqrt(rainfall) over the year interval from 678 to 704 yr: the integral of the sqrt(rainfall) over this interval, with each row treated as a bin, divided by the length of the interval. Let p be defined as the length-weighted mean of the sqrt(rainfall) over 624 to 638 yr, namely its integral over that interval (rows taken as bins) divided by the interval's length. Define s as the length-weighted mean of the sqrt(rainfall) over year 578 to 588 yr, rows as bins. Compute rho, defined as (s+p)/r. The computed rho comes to 1.92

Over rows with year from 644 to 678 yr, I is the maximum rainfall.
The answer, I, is 227.5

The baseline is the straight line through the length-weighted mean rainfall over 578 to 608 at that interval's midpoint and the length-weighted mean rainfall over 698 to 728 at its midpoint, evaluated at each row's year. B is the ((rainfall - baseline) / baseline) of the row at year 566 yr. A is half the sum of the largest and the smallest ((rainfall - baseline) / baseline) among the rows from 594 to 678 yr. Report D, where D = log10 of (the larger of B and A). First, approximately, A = 0.148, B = -0.27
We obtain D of -0.83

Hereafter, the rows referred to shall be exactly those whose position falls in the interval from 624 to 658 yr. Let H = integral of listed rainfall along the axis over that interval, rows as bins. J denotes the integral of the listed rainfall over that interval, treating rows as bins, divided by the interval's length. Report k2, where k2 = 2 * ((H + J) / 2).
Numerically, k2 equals 7207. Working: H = 7001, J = 206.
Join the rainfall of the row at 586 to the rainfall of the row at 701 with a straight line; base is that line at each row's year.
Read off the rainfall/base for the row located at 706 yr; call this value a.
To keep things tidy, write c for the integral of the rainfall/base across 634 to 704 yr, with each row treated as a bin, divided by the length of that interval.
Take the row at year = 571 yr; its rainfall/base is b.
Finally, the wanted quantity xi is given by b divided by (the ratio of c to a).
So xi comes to 0.83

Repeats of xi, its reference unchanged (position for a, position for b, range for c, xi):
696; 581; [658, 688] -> 1.03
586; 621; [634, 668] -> 0.85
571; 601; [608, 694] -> 0.95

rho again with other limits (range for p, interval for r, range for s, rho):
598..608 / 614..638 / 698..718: 1.94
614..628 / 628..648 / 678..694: 1.92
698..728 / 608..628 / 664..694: 2.01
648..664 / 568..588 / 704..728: 2.08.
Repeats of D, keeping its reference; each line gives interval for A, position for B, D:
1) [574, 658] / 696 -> -0.65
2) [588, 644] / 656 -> -0.61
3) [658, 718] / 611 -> -2.55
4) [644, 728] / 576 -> -1.85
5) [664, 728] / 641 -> -0.66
